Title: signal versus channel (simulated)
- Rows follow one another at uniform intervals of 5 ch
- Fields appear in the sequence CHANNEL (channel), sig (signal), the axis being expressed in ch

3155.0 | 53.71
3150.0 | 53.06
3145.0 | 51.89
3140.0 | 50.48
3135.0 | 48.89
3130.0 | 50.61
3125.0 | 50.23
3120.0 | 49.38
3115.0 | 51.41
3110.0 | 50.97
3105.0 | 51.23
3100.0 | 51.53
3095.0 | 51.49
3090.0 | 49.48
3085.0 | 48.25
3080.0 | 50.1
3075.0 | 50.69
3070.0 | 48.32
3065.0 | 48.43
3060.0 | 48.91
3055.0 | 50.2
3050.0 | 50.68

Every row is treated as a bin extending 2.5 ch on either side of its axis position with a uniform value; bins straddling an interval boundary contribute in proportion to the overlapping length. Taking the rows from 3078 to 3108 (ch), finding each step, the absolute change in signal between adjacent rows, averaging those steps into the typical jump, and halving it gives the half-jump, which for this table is 0.54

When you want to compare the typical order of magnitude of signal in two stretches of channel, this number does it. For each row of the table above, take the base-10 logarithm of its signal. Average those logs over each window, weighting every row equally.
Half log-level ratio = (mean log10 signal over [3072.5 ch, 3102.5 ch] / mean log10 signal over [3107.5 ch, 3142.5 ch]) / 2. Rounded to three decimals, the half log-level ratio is 0.500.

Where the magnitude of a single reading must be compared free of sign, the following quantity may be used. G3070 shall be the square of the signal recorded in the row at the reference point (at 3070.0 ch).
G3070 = 2335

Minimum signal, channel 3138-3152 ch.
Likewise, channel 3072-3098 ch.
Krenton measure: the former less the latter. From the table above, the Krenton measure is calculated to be 2.2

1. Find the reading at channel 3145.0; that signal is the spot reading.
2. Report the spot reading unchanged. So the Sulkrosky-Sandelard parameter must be 51.89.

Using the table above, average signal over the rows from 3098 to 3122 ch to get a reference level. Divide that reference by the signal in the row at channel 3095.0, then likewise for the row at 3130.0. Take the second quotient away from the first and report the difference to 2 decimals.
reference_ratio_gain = -0.02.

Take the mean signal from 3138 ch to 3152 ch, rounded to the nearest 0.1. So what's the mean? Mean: 51.8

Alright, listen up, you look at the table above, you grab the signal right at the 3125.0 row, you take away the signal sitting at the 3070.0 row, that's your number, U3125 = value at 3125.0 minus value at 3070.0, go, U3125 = 1.9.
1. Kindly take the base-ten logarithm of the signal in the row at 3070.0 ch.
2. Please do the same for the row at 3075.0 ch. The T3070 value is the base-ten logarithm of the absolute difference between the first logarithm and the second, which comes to -1.68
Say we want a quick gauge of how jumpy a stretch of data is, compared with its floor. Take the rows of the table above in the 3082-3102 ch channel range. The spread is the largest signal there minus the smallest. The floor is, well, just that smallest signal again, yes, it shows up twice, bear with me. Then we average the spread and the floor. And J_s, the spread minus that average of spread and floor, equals -22.5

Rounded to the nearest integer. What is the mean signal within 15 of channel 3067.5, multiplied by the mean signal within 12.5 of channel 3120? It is 2498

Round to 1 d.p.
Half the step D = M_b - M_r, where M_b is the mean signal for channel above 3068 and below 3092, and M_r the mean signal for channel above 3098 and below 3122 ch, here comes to -0.8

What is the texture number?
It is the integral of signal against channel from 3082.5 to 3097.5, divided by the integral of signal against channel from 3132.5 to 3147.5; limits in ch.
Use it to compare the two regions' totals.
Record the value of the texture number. 0.99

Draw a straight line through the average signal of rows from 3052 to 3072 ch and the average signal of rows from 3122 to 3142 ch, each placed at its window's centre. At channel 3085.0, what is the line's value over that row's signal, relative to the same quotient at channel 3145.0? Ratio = 1.06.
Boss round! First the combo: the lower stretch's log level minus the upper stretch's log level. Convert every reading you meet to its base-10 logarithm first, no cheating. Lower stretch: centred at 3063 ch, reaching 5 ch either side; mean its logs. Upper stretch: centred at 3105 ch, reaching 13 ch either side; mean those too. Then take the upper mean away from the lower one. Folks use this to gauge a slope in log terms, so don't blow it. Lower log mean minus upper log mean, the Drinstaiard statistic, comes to -0.023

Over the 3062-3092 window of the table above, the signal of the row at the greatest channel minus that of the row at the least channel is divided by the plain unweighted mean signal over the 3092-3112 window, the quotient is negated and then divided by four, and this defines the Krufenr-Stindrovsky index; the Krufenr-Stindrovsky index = -0.005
